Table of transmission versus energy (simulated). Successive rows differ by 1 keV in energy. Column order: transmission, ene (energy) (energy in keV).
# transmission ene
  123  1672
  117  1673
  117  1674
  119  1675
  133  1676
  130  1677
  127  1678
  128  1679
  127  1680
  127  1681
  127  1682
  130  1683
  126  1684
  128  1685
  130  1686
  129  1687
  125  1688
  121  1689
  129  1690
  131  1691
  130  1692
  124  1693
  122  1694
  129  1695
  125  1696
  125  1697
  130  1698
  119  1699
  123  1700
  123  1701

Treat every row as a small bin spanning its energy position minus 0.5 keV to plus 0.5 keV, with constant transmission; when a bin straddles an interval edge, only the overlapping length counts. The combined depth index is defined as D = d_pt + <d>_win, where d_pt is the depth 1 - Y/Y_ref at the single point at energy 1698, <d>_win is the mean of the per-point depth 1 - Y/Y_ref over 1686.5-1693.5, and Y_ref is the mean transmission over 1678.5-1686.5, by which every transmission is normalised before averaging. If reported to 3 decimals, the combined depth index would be -0.010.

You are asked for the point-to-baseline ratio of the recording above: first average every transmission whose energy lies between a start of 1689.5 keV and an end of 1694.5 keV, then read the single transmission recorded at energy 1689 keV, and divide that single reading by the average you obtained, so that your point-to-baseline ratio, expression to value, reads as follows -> 0.95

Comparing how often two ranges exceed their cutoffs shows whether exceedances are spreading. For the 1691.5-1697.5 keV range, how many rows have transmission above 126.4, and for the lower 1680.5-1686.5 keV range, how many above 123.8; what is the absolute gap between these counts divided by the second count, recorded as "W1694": 0.67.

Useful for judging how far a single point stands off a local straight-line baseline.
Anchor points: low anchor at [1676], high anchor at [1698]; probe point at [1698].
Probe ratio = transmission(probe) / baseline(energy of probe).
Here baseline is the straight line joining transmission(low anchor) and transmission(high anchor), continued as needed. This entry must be 1.00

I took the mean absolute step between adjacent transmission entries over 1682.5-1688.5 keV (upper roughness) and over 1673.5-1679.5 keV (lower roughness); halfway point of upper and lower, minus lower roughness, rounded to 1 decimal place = -1.0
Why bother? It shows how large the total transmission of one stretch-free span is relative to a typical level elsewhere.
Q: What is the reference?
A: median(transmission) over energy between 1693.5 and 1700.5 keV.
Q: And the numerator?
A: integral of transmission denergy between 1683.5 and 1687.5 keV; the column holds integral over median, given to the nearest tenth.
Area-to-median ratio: 4.1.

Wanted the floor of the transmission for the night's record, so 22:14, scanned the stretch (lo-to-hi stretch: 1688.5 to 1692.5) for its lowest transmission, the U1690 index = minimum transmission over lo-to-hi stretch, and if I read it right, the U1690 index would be 121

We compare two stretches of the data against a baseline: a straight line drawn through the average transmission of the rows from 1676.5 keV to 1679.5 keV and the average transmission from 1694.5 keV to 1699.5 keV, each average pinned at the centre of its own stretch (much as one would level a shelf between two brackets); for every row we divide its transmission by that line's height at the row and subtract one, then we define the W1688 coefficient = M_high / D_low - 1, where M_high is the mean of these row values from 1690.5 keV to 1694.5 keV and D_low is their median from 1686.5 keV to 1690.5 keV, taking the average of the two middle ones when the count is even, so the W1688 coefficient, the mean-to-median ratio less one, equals 14.5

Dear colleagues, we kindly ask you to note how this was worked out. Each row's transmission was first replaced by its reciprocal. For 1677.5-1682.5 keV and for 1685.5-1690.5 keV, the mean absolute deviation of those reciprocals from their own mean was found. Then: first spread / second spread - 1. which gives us -0.9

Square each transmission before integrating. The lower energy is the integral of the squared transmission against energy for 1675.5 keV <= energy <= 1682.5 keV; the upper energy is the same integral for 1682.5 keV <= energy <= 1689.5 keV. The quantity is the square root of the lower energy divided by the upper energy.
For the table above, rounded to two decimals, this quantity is 1.01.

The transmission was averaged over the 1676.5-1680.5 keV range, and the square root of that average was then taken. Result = 11.3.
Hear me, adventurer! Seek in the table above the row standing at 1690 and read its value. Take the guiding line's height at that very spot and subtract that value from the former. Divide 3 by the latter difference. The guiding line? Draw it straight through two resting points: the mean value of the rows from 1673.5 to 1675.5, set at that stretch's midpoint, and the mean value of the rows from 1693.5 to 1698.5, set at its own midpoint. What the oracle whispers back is -0.6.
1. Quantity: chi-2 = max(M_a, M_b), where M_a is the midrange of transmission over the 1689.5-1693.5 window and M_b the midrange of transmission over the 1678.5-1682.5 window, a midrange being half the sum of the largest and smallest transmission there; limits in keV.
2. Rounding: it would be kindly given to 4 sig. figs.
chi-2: 127.5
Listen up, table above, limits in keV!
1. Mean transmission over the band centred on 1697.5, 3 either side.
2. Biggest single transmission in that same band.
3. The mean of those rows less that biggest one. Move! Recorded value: -4.8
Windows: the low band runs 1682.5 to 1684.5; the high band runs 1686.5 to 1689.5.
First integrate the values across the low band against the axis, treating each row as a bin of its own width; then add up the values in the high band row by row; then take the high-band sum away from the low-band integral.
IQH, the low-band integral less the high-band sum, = -119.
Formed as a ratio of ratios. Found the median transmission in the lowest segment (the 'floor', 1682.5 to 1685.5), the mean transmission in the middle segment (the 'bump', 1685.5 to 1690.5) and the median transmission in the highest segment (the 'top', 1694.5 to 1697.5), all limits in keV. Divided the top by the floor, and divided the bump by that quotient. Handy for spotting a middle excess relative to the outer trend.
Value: 130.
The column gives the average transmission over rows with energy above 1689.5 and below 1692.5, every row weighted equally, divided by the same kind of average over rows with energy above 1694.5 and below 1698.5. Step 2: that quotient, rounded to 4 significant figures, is 1.022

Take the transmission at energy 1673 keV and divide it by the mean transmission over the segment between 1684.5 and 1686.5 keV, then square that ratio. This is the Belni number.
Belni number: 0.82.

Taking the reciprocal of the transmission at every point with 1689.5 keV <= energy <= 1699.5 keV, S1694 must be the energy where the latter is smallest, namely 1691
